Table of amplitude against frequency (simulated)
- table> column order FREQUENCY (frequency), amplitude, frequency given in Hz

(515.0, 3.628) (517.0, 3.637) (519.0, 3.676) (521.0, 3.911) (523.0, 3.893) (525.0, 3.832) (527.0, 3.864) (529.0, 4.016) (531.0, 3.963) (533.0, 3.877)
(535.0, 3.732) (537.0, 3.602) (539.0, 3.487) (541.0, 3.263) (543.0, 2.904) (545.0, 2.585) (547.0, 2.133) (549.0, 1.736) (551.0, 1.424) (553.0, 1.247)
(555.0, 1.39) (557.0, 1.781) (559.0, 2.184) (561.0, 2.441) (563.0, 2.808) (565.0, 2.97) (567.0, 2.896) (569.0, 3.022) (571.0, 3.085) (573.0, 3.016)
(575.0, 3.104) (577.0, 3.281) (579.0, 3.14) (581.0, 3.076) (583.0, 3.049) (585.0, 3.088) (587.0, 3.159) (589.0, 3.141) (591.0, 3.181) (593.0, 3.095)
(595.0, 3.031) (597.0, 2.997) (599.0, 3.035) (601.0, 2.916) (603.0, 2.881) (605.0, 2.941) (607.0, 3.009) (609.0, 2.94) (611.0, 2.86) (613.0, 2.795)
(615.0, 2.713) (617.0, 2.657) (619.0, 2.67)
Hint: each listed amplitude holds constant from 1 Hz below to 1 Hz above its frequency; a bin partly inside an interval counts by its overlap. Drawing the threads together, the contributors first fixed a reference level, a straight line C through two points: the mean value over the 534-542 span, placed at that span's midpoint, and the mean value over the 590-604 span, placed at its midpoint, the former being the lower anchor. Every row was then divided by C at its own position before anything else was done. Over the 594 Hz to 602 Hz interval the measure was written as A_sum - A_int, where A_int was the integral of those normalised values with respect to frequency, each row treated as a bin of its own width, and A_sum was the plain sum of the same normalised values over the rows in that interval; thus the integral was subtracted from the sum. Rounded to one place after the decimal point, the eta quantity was -4.0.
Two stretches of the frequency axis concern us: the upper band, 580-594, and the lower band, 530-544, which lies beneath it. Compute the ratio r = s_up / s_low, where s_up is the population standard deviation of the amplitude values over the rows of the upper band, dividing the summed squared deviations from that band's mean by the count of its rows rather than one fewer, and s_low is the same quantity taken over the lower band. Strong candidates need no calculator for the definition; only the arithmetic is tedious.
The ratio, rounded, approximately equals 0.13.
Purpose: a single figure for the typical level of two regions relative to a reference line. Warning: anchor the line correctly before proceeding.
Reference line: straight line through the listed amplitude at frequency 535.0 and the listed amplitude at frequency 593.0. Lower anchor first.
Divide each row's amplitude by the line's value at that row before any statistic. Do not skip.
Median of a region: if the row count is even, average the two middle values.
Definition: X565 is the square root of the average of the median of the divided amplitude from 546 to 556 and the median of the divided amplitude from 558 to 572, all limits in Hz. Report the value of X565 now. 0.79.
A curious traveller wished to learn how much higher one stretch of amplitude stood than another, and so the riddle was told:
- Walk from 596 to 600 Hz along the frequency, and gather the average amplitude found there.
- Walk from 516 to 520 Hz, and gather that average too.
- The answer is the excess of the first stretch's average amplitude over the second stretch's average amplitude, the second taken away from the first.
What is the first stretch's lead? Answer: -0.64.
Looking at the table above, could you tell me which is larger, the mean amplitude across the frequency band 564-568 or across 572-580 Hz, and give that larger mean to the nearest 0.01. 3.14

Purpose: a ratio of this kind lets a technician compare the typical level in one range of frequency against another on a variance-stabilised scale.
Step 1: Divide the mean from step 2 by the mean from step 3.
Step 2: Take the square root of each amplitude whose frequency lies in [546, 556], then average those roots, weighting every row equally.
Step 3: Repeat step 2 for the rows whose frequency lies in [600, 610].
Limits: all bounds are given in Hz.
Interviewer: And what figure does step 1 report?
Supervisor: 0.73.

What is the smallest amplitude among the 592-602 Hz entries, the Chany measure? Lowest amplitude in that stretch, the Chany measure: 2.916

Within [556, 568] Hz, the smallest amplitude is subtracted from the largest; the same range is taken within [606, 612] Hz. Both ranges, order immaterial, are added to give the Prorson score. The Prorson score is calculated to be 1.3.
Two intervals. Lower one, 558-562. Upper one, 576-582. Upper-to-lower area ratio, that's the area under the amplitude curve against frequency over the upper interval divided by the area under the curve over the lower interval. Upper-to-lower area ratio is 2.1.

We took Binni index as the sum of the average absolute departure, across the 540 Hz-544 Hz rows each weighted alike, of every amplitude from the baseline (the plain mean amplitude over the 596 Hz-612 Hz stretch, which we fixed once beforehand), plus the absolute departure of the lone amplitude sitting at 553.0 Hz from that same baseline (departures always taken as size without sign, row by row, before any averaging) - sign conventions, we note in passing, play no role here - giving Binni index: 1.88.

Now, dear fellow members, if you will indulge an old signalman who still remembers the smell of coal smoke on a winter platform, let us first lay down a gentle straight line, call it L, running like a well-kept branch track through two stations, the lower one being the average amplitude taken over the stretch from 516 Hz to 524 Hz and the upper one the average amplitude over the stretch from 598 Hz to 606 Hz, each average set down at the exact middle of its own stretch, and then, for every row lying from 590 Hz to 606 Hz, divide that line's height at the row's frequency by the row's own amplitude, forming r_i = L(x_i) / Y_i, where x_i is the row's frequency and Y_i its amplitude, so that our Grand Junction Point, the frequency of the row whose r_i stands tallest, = 603.0 Hz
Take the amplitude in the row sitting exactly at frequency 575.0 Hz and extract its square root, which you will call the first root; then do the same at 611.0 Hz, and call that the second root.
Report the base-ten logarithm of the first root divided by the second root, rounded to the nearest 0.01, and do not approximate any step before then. 0.02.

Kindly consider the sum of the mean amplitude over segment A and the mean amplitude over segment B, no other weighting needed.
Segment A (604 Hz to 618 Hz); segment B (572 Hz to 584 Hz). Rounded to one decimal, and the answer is 6.0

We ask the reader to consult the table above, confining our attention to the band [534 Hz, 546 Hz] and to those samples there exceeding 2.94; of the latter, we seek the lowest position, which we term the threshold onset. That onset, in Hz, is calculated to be 535.0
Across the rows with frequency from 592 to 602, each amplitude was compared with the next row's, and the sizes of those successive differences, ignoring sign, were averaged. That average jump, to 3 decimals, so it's 0.064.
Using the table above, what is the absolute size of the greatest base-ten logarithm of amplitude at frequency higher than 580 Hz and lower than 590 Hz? 0.50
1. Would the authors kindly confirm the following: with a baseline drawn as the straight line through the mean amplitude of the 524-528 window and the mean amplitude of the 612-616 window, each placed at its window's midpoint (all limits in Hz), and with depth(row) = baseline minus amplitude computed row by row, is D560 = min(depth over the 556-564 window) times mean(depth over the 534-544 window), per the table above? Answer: 0.17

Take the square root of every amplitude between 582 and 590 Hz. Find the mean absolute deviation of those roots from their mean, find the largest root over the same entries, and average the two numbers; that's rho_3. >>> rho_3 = 0.89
